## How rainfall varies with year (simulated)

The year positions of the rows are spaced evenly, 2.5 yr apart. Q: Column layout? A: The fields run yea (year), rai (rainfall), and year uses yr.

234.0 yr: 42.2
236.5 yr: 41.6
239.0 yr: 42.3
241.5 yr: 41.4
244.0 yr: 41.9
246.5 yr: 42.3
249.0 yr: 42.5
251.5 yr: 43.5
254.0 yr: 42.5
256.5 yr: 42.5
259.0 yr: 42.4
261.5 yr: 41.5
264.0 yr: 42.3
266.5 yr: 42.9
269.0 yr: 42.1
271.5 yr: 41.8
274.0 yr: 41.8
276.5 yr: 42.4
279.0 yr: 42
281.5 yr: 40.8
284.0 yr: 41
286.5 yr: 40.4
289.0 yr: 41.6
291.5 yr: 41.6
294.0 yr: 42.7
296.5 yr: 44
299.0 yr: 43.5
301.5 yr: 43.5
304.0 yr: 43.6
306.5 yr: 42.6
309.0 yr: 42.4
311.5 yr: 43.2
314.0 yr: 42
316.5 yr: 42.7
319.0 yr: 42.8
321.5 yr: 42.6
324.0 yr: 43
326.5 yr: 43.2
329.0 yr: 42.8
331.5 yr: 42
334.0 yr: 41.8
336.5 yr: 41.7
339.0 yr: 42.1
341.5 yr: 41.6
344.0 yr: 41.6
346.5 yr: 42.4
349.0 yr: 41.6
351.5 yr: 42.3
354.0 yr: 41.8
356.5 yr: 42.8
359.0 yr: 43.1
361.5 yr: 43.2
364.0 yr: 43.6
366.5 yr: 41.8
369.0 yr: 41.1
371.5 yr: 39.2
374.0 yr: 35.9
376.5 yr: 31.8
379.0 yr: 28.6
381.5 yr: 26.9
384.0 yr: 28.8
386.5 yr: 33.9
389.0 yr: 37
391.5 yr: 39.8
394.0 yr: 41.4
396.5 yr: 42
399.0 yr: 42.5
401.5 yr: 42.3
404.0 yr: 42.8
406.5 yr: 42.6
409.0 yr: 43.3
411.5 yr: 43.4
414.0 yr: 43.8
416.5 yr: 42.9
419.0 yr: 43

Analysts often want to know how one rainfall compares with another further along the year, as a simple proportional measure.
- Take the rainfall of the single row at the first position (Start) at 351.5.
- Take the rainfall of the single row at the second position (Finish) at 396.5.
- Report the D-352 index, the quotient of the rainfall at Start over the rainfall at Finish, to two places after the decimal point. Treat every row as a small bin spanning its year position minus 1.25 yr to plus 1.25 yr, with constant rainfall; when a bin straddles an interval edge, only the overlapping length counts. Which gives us 1.01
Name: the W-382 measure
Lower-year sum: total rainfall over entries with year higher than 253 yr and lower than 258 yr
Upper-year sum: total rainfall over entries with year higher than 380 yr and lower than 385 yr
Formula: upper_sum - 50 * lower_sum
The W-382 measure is -4194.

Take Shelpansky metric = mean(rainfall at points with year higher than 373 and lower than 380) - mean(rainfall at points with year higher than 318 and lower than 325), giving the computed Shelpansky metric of -11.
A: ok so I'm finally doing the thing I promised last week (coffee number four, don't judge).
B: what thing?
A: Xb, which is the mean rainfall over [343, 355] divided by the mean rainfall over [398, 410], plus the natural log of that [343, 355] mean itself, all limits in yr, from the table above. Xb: 4.72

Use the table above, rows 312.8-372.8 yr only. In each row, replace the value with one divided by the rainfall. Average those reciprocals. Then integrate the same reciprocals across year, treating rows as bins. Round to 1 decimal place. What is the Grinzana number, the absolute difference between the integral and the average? 1.4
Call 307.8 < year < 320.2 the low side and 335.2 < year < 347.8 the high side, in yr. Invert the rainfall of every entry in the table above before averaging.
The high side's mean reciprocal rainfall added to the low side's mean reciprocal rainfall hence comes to 0.0473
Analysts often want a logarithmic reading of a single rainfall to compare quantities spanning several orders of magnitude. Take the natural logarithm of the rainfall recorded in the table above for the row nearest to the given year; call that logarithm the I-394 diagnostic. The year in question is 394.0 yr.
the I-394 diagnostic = 3.72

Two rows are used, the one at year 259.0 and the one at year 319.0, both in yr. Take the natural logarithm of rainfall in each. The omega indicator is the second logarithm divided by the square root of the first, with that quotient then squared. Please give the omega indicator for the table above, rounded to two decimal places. 3.77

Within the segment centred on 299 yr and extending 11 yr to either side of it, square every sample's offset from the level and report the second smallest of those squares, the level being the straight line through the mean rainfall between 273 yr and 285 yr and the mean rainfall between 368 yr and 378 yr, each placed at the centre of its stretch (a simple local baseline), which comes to 0.4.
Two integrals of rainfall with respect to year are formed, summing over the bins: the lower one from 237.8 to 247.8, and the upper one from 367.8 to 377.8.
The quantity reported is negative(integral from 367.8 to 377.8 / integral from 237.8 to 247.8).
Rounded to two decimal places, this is -0.88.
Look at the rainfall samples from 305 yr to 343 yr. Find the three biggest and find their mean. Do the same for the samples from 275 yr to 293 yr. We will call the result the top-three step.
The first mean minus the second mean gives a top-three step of 1.1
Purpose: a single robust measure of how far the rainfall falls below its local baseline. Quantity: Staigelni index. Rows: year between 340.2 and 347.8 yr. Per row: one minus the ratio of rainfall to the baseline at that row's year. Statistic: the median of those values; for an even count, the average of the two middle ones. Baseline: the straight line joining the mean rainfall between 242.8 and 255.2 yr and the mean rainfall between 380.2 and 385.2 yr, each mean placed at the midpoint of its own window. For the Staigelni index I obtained -0.30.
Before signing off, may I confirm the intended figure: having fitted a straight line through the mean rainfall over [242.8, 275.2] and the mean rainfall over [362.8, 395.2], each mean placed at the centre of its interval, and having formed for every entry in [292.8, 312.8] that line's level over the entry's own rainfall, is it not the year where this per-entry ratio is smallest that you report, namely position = 311.5 yr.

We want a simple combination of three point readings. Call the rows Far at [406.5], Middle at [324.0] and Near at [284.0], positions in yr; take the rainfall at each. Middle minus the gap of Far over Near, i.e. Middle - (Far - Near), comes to 41.4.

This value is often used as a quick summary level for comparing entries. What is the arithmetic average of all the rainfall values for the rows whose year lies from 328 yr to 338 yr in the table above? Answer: 42.1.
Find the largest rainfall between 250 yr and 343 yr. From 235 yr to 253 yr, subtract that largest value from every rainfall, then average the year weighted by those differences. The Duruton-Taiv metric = 242.6 yr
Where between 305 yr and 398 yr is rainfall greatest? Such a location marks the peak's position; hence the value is 364.0 yr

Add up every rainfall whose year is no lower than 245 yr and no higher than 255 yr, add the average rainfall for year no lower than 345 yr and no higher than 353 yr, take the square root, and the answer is 15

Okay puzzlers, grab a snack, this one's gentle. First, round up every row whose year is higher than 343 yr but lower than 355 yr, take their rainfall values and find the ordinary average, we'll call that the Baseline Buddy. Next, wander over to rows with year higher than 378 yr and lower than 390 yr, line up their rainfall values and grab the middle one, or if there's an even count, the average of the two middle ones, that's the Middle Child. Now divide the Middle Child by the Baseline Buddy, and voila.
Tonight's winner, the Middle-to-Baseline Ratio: 0.69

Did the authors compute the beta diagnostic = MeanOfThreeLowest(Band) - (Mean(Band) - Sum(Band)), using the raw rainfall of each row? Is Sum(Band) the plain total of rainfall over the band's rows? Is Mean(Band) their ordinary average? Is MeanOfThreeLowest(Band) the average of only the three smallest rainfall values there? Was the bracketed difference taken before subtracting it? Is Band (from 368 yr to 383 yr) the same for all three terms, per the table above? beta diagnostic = 199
